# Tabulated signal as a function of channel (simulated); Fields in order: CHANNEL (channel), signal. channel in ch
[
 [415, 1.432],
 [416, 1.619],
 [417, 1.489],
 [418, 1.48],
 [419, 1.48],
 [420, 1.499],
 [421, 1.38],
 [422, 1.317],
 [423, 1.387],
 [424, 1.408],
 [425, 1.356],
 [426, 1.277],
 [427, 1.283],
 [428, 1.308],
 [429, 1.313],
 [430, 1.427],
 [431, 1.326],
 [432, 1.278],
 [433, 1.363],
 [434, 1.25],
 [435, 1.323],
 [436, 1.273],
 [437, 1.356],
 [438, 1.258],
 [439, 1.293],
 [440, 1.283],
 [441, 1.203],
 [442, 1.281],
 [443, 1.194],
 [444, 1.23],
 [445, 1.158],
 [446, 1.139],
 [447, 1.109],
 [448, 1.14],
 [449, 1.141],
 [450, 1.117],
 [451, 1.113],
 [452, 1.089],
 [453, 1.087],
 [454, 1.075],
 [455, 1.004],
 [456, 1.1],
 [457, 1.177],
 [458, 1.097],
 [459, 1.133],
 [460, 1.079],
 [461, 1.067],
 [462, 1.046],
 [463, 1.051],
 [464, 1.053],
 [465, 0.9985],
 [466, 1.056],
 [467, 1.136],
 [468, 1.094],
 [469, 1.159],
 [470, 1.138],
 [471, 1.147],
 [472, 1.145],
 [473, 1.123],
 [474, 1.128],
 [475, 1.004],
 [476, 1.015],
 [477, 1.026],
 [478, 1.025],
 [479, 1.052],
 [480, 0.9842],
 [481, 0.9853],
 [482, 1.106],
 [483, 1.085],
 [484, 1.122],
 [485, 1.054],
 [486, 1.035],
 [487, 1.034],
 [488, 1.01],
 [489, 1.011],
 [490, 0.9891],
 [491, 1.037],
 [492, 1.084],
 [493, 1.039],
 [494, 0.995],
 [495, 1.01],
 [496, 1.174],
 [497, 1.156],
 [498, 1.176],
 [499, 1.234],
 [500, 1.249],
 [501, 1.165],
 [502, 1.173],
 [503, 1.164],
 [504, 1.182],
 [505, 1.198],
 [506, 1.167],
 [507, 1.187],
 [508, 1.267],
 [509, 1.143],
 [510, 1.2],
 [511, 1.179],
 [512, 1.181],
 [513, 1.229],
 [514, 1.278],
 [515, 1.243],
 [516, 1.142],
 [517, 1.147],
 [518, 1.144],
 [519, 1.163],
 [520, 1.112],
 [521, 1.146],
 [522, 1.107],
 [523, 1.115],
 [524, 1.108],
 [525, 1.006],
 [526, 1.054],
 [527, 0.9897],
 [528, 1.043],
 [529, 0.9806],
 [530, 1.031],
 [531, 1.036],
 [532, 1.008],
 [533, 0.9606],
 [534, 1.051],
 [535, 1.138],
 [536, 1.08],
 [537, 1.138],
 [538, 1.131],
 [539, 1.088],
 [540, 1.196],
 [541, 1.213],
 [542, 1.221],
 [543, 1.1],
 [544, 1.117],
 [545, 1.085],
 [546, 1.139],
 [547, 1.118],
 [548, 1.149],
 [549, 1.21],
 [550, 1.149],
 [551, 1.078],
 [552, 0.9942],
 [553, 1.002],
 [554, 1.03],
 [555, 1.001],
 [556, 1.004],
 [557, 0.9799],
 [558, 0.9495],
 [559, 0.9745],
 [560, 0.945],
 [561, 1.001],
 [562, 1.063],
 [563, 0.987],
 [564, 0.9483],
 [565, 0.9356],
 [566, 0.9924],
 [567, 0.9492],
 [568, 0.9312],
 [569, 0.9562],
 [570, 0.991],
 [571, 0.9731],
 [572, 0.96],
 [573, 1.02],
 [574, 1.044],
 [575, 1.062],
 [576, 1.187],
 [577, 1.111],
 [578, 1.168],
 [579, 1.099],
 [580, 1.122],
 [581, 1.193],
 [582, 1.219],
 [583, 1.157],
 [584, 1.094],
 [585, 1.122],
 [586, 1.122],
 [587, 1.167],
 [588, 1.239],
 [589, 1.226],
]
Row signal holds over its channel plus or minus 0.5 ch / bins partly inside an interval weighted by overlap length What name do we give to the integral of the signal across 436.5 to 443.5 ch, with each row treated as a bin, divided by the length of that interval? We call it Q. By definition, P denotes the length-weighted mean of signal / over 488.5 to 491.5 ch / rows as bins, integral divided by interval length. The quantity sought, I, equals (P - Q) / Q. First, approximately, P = 1.01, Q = 1.27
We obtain -0.20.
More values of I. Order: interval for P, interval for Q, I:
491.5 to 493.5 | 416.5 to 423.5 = -0.26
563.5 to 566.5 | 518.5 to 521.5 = -0.16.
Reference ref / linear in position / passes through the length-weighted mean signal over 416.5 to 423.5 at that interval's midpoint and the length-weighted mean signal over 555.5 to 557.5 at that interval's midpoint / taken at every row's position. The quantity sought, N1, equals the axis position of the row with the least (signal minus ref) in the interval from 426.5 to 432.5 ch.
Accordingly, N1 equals 427 ch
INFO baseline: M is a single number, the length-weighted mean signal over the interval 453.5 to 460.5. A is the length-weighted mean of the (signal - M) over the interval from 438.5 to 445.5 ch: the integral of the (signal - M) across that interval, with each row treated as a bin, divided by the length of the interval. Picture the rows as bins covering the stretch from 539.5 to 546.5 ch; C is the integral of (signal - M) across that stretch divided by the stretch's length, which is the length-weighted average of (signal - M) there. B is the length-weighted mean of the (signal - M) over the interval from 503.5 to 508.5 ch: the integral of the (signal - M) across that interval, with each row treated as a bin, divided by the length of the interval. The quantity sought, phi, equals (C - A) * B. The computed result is -0.009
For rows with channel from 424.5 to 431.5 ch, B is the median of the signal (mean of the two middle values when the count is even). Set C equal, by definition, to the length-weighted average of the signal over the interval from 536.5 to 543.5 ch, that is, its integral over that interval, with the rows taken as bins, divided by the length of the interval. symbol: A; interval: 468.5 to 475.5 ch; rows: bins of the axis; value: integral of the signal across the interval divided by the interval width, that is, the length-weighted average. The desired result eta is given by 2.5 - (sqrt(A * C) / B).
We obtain 1.63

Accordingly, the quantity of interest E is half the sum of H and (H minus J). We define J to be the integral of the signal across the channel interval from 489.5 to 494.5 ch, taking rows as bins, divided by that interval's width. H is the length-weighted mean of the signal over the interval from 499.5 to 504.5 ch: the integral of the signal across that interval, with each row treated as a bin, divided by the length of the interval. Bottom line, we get 0.67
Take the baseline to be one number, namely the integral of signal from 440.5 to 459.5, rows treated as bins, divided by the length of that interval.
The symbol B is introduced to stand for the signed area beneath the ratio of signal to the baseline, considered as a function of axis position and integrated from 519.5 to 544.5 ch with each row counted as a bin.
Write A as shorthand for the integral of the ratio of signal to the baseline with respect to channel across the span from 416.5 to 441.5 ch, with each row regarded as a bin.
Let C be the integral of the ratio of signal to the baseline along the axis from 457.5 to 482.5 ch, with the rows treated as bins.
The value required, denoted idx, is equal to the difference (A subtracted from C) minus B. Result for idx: -30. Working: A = 30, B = 23.9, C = 23.6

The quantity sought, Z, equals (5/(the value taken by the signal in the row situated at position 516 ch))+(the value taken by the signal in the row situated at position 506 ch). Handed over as 5.55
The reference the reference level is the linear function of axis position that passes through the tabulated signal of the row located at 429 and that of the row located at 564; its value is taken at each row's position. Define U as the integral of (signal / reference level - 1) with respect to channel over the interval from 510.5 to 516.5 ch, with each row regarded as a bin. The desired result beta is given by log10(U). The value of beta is -0.16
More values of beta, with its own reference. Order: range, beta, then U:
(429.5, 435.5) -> -0.95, 0.1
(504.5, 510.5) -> -0.30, 0.5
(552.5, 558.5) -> -0.85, 0.1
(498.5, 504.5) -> -0.38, 0.4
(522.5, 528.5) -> -2.97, 0.0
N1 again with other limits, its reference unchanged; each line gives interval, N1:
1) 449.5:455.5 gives 455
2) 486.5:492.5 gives 490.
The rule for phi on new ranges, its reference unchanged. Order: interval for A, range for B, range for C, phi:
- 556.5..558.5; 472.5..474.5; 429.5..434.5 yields 0.011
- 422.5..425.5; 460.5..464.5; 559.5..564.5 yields 0.016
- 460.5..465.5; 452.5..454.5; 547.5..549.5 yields -0.002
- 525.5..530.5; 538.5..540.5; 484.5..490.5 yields 0.000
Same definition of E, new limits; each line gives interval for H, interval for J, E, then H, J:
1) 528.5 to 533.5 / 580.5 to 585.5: 0.42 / 1.00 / 1.16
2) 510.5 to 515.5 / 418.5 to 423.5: 0.52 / 1.22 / 1.41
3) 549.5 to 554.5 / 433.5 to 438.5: 0.40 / 1.05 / 1.29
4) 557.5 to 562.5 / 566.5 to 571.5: 0.51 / 0.99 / 0.96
